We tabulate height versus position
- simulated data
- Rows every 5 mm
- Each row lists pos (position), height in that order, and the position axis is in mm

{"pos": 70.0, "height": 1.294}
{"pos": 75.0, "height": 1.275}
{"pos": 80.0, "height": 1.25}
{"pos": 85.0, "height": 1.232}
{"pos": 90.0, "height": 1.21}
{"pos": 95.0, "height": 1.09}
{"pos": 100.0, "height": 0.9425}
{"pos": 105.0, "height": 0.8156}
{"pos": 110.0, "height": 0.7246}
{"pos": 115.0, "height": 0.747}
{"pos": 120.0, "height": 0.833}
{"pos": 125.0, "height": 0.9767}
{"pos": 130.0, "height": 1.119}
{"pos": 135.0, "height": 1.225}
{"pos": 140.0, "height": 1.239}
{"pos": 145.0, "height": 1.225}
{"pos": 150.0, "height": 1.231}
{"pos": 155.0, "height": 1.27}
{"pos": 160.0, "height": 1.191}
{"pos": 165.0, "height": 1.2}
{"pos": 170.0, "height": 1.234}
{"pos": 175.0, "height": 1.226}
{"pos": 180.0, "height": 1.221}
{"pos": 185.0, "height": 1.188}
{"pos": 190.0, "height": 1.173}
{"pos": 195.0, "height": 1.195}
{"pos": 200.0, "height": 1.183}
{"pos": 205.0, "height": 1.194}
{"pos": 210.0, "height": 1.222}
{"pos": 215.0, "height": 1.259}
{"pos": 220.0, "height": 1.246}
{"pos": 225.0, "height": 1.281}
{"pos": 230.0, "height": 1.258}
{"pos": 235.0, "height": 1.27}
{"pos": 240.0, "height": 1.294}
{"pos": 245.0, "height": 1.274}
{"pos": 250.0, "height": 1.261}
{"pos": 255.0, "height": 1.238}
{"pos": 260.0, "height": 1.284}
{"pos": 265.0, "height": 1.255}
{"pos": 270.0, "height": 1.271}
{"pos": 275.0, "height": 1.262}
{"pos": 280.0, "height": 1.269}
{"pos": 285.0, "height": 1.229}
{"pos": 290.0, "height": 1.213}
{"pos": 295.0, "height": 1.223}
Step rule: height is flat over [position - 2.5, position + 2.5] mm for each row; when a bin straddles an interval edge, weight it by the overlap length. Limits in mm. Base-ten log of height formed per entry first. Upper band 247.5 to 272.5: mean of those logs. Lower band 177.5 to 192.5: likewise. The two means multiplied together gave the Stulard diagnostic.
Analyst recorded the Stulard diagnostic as 0.0078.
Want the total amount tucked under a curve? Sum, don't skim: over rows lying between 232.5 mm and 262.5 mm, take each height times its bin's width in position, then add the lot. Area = 38.1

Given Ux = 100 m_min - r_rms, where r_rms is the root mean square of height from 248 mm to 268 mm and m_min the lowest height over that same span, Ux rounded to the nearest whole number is 123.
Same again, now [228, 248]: 125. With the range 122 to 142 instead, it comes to 97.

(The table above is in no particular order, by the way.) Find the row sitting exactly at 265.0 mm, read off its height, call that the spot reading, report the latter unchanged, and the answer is 1.255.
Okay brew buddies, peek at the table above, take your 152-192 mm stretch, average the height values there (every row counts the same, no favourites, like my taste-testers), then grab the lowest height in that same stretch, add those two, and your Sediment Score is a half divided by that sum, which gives 0.210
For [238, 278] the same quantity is 0.200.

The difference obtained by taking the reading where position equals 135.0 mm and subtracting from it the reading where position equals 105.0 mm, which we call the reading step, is 0.41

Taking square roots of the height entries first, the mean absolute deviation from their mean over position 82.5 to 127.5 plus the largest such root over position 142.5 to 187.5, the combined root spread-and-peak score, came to 1.21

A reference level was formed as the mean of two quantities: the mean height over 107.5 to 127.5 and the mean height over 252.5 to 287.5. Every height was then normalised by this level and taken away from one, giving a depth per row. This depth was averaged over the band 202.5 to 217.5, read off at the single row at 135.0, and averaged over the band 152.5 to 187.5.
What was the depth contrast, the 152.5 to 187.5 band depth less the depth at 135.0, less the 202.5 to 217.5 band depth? 0.18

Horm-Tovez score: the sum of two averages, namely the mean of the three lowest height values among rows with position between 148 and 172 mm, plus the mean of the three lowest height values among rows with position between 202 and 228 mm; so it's 2.43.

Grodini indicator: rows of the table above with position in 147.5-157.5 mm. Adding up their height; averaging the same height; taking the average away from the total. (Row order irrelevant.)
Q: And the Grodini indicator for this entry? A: 1.3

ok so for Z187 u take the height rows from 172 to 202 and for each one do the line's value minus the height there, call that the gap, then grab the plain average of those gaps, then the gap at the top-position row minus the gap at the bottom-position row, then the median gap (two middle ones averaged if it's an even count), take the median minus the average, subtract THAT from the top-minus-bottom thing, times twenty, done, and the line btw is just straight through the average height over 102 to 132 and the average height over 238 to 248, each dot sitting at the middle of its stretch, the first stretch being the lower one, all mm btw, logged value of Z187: 2.2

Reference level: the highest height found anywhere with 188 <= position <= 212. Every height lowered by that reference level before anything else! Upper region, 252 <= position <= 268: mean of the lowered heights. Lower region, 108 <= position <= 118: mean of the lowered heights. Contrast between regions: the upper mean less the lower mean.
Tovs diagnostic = 0.52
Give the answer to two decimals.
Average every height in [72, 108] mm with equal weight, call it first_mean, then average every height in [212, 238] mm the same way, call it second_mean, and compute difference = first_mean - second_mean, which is -0.15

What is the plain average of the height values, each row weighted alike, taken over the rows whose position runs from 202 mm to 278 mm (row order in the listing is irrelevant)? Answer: 1.26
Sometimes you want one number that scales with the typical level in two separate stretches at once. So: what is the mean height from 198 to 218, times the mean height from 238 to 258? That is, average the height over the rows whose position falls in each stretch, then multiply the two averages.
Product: 1.54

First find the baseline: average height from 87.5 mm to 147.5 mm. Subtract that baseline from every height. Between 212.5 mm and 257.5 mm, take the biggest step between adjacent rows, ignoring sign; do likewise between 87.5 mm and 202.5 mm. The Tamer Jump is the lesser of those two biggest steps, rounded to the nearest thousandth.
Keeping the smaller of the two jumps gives 0.035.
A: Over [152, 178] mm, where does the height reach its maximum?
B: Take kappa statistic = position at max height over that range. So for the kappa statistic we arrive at 155.0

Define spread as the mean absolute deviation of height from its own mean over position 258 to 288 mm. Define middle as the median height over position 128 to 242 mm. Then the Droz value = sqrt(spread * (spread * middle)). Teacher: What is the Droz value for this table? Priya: 0.0145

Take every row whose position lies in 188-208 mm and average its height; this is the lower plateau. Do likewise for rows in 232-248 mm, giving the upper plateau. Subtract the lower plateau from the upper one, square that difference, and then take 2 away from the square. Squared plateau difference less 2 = -1.99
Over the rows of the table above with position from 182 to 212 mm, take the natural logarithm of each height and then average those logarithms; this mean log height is 0.18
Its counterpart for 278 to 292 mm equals 0.21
